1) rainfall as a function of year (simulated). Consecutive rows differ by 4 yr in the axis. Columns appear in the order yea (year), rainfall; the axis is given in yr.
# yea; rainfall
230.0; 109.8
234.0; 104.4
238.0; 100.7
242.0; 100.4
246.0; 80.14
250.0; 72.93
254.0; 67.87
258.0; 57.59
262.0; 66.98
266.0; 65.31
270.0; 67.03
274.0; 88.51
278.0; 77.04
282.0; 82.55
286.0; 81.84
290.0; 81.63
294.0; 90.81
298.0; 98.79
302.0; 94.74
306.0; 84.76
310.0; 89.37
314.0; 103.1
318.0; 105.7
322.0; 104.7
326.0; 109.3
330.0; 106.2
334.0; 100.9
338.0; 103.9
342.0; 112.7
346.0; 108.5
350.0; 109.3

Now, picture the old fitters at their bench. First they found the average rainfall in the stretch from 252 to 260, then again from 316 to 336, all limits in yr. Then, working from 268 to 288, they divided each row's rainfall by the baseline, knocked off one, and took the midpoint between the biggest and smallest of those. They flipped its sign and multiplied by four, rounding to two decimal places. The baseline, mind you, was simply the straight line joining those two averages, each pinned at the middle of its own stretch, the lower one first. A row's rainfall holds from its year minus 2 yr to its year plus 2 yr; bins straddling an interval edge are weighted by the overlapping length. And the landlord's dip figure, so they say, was -0.28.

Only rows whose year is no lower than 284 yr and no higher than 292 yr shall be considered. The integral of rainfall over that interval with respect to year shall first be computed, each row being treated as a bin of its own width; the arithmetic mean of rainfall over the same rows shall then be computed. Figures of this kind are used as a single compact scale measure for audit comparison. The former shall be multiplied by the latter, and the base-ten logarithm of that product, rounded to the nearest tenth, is 4.7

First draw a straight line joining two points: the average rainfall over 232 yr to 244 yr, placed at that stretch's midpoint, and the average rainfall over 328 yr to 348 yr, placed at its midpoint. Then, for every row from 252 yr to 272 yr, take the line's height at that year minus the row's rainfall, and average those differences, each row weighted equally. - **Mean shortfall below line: 38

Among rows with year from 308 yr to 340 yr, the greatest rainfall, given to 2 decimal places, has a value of 109.30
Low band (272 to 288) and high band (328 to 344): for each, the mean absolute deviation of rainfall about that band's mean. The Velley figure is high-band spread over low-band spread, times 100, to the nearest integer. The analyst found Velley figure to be 116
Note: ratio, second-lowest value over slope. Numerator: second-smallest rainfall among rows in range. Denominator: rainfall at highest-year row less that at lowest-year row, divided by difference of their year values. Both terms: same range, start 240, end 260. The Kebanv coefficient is -25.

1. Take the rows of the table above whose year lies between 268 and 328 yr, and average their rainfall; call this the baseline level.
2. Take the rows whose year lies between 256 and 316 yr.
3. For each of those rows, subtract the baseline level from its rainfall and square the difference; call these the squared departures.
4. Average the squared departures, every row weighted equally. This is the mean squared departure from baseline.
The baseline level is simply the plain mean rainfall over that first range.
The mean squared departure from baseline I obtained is 236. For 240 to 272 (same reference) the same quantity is 487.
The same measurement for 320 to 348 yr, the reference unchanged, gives 267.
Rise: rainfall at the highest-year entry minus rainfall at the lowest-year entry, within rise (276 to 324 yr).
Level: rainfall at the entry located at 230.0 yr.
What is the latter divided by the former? 4.0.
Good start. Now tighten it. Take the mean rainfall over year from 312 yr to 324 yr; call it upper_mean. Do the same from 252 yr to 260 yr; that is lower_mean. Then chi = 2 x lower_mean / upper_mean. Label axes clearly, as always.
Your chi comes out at 1.2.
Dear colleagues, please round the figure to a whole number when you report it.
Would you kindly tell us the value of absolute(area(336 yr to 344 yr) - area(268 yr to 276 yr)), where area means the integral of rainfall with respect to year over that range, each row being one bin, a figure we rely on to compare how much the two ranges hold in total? 244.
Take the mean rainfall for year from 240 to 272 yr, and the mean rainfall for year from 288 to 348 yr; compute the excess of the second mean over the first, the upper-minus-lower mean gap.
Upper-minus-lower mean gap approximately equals 27.4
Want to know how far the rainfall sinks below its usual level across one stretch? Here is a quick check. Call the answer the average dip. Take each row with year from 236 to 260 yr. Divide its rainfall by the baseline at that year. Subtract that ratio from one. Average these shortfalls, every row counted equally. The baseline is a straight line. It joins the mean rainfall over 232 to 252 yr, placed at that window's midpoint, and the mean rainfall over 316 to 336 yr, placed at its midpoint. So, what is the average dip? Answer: 0.14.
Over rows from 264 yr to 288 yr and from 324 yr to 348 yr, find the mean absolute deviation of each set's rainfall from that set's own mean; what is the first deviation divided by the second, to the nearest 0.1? 2.2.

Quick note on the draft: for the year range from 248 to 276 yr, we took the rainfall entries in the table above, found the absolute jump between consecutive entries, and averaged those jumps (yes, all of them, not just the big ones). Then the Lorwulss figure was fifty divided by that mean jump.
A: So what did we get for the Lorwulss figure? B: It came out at 6.0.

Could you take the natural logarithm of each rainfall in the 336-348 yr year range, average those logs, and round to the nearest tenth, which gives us 4.7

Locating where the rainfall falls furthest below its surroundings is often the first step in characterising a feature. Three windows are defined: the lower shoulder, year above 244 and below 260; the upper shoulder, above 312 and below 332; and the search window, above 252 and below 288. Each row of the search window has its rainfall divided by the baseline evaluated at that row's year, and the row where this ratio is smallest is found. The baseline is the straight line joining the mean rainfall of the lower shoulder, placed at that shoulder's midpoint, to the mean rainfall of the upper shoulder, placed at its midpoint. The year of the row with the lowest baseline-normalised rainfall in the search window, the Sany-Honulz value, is 258.0 yr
